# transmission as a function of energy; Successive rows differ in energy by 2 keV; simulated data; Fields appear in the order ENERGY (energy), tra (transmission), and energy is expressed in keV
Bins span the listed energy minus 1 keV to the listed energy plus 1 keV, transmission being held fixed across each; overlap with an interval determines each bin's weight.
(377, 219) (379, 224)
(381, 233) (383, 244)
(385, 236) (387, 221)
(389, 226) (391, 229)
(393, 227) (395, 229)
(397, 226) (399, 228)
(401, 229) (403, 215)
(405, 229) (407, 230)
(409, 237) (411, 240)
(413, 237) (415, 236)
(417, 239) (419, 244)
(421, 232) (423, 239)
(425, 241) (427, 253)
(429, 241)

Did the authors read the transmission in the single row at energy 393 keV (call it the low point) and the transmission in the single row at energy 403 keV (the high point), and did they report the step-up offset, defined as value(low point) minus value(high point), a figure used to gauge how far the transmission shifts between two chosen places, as 12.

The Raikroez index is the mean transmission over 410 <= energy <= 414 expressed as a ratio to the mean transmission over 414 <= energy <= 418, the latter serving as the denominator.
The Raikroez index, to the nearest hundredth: 1.00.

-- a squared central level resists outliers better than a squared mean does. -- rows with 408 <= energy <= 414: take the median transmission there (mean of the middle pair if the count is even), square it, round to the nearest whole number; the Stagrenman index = 56169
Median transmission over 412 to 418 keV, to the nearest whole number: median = 237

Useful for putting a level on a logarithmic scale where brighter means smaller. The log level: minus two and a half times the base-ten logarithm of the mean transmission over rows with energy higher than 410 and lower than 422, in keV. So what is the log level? -5.94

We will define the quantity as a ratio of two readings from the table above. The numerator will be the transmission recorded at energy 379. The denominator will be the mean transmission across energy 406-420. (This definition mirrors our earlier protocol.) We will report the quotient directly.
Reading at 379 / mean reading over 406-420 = 0.94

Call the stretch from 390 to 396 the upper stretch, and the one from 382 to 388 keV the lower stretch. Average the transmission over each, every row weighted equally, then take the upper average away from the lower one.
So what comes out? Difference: 5.3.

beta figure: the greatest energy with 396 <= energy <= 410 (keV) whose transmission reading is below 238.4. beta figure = 409 keV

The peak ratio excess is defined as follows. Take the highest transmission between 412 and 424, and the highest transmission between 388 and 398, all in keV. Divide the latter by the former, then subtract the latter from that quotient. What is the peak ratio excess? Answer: -228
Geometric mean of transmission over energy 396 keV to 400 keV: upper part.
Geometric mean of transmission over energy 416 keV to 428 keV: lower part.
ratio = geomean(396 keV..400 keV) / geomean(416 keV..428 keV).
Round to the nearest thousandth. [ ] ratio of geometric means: 0.941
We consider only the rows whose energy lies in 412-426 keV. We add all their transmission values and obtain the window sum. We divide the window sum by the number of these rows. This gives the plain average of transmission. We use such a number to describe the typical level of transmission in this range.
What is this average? 238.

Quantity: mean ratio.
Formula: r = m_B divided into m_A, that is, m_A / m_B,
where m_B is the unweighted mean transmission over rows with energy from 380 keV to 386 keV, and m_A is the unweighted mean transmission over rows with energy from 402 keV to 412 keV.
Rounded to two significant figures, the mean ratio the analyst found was 0.97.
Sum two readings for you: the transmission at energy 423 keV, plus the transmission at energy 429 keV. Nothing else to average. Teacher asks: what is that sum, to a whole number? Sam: 480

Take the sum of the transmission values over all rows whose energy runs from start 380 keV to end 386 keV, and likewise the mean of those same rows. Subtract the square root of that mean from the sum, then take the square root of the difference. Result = 26.4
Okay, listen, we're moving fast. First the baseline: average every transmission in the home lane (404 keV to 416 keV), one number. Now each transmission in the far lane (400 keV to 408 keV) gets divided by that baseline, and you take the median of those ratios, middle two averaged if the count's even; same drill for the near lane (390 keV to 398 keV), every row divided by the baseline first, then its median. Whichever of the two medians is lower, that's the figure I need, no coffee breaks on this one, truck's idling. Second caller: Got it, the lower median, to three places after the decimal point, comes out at 0.971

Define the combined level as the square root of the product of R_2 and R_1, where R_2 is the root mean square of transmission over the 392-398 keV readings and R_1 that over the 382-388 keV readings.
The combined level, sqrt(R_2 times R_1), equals 231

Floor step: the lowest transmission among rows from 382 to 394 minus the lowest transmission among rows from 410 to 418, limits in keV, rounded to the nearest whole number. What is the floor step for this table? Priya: -15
